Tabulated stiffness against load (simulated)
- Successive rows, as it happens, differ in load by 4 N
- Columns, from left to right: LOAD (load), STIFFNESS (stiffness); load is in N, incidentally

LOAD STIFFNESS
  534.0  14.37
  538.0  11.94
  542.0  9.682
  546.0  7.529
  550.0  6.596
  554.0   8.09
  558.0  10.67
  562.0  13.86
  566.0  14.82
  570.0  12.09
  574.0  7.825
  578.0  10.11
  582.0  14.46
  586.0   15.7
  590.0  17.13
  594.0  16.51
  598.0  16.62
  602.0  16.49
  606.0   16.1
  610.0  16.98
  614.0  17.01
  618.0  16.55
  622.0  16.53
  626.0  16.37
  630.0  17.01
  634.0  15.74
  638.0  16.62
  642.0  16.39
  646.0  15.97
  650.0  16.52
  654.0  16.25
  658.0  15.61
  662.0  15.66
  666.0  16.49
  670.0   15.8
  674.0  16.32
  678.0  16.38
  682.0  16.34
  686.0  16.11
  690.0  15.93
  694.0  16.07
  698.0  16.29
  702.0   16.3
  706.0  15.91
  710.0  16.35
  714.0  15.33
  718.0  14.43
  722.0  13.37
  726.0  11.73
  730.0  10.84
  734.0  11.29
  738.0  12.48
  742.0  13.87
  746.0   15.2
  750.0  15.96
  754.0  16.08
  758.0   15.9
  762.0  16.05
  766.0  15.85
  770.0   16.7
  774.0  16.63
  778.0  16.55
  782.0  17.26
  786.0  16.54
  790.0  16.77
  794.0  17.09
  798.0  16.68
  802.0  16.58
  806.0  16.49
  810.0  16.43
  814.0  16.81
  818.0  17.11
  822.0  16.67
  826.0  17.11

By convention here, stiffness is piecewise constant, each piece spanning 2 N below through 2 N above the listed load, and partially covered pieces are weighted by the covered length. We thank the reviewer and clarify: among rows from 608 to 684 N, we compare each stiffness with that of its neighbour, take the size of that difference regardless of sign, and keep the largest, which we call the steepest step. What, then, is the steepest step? 1.27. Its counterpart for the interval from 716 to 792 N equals 1.64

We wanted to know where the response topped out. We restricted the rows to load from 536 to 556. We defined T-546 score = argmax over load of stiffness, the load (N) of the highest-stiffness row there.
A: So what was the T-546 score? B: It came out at 538.0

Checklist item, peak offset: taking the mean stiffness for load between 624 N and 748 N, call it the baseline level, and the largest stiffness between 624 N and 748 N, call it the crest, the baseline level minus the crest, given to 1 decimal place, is -1.7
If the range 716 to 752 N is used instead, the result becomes -2.7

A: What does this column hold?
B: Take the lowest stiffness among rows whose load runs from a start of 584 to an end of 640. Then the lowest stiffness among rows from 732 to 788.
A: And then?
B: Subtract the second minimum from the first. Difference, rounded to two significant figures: 4.4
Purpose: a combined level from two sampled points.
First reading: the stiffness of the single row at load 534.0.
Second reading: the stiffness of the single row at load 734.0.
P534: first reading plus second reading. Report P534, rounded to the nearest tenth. 25.7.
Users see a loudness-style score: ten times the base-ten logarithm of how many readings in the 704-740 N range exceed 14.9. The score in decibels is 4.77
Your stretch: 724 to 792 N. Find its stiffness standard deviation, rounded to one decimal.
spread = 2.1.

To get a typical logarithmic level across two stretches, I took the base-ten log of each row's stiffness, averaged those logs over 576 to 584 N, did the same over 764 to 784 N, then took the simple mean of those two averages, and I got 1.15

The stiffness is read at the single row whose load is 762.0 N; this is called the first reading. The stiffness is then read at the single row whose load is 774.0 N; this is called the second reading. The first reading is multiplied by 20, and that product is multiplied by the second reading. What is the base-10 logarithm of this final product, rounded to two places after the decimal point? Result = 3.73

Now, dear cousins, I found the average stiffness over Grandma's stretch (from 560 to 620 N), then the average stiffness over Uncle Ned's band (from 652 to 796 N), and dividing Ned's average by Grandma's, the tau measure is 1.05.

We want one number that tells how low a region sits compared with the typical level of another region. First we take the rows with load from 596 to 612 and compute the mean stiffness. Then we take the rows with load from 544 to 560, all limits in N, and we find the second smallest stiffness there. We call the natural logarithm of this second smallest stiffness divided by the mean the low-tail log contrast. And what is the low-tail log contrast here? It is -0.8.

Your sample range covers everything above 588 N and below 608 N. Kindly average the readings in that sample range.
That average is 16.6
